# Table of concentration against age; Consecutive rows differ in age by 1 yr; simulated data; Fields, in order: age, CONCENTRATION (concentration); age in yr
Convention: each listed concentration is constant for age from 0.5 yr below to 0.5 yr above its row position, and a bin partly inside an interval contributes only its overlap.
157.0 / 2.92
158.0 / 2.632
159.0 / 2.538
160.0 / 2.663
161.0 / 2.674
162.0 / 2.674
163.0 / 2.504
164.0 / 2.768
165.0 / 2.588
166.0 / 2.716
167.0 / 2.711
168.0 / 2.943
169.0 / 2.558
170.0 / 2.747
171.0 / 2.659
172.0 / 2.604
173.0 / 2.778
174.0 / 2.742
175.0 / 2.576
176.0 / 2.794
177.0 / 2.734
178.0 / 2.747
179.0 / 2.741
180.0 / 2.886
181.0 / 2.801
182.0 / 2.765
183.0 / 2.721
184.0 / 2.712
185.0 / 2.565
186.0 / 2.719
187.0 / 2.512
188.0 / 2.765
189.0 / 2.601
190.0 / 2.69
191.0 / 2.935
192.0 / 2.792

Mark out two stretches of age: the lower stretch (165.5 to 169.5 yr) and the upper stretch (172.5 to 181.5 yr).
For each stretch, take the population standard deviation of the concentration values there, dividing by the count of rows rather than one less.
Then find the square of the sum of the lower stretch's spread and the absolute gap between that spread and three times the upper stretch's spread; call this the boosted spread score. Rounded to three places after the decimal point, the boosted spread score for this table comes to 0.054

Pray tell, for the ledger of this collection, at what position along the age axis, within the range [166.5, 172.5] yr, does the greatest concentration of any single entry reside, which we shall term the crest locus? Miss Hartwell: 168.0 yr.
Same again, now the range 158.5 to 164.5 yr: 164.0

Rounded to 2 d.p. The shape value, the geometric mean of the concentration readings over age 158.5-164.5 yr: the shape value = 2.64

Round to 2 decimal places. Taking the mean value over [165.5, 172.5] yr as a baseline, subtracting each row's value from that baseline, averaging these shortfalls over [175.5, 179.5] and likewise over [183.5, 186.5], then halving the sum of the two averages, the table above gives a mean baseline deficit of 0.00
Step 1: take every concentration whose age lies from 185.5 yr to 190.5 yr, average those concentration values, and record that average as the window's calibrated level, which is 2.66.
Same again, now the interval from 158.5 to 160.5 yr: 2.60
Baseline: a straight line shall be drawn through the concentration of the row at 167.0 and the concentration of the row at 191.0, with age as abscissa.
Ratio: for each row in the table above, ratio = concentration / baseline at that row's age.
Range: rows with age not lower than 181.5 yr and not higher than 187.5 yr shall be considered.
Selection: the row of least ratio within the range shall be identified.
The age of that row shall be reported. 187.0 yr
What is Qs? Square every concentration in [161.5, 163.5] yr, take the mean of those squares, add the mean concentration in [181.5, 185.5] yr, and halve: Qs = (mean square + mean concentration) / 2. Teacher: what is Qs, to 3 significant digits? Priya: 4.70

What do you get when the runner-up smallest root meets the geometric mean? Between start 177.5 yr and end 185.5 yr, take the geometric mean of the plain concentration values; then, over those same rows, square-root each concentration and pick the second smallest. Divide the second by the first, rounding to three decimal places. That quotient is 0.601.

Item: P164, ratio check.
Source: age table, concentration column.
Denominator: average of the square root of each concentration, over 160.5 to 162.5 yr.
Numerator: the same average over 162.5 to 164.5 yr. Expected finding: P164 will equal 0.99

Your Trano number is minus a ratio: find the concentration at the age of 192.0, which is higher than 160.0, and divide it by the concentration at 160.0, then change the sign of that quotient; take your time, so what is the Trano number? -1.05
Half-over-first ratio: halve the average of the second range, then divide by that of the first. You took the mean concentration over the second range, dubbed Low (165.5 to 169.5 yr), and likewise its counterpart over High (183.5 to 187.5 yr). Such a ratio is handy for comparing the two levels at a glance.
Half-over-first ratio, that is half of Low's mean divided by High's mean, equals 0.520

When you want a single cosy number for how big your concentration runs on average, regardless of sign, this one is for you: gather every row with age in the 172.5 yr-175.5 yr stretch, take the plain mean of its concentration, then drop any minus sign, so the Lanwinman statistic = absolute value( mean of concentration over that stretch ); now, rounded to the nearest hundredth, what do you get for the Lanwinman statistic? 2.70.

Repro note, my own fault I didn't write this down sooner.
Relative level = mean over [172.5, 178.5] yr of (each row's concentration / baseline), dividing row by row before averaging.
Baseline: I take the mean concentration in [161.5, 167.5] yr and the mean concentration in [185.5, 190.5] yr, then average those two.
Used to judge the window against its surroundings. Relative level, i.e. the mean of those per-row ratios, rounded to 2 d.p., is 1.03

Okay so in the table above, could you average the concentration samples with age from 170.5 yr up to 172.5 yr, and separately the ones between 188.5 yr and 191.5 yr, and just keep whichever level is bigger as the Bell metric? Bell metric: 2.74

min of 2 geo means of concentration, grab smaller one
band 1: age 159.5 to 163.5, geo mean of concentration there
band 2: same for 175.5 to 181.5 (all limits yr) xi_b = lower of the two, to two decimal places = 2.63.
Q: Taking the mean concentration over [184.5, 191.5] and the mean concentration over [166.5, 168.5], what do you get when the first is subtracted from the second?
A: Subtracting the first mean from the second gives 0.14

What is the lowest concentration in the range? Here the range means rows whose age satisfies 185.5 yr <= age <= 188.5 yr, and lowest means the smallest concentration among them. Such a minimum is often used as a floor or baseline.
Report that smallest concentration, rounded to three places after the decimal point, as 2.512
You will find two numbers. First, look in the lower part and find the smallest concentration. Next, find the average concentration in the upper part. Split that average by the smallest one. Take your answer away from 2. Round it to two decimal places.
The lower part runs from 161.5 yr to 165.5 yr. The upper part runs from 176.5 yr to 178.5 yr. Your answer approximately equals 0.91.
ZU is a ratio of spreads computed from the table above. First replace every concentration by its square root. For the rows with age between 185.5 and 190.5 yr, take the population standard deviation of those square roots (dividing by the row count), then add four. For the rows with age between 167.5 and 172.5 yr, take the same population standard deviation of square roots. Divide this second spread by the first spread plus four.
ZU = 0.0102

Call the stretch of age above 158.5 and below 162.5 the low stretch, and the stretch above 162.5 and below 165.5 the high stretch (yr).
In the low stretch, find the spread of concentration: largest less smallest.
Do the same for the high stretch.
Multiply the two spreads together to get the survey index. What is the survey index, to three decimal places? 0.036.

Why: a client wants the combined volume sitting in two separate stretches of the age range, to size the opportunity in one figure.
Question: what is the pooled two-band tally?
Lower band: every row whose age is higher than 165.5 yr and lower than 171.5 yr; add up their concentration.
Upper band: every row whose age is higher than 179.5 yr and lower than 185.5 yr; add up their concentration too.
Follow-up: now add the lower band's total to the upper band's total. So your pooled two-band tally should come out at 32.8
